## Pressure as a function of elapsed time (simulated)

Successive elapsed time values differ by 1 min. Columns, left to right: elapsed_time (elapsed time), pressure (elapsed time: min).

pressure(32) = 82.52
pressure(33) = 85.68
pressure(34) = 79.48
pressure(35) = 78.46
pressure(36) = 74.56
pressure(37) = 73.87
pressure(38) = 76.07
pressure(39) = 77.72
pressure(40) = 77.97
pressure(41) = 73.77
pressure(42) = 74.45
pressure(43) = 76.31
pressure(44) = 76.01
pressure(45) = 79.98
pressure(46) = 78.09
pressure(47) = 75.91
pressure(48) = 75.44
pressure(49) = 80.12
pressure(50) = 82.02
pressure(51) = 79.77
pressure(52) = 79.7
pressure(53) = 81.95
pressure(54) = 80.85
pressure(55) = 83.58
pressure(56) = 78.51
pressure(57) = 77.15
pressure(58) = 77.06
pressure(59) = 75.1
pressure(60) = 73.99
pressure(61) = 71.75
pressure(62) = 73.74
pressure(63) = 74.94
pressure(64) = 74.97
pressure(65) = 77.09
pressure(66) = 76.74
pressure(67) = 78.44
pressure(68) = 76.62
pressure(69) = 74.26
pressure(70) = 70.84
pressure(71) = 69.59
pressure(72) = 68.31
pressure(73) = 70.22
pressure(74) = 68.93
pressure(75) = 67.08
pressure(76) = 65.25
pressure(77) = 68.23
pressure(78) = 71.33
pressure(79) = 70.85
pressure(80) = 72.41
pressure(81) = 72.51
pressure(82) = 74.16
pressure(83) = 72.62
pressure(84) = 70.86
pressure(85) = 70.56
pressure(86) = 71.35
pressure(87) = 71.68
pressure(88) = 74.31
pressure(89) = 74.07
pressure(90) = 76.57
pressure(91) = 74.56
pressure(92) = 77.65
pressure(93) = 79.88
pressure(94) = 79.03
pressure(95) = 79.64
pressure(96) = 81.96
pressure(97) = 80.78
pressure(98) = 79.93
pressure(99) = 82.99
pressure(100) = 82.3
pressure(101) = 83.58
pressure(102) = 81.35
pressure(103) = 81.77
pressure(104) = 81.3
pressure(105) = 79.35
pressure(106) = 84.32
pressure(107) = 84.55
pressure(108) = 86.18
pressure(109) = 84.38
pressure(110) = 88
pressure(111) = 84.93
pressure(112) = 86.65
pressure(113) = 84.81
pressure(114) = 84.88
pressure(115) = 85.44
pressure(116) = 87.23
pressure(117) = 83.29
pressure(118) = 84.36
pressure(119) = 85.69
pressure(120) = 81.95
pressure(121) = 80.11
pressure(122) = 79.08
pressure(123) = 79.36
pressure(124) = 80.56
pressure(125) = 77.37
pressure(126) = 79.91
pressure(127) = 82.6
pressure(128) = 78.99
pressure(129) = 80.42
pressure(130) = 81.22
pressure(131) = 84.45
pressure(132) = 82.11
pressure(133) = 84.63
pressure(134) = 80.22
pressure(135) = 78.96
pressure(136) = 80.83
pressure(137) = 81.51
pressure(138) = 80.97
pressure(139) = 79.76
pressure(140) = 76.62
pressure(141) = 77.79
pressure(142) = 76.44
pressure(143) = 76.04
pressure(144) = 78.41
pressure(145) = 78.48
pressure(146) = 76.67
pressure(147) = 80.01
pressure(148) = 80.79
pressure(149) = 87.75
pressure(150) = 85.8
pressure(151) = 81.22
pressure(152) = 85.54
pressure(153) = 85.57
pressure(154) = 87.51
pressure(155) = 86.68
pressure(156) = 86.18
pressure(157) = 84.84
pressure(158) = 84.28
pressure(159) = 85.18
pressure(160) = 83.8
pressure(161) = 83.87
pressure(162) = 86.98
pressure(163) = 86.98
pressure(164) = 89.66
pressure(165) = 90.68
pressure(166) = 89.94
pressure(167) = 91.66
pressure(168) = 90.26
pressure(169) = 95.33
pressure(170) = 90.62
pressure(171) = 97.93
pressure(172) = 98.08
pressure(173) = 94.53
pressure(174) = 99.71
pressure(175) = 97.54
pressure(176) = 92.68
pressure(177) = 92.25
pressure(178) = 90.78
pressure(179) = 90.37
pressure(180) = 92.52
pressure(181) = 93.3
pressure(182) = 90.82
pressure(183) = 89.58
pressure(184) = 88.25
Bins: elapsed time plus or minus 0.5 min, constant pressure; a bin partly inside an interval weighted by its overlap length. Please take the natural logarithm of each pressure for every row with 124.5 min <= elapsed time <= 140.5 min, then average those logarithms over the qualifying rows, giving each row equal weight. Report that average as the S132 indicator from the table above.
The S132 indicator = 4.390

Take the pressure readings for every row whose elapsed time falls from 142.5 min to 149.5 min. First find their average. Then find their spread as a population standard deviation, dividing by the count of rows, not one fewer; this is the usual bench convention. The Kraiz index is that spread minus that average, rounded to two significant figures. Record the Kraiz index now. -76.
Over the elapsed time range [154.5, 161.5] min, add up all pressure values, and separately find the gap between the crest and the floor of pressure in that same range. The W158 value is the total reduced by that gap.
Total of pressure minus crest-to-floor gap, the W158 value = 592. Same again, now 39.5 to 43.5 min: 298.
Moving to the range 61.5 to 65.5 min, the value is 297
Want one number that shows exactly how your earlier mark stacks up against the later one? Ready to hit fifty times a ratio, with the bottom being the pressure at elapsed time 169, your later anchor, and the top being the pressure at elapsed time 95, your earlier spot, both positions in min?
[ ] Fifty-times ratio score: 42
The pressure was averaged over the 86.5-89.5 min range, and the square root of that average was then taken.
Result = 8.56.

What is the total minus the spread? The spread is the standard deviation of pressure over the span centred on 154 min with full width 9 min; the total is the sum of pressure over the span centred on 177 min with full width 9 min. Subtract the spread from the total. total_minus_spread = 842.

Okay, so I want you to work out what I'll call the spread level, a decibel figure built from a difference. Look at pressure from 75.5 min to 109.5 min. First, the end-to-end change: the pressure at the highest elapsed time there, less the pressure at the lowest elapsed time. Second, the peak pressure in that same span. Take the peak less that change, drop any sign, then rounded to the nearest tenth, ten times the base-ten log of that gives 18.3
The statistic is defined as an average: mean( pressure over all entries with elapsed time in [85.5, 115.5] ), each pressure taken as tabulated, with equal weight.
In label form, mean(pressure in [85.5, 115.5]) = 81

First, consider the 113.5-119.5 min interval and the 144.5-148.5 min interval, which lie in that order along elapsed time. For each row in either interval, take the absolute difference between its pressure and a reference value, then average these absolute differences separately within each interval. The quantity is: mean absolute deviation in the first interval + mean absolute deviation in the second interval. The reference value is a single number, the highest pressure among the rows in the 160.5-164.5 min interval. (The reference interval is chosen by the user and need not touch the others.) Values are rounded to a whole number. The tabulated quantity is 15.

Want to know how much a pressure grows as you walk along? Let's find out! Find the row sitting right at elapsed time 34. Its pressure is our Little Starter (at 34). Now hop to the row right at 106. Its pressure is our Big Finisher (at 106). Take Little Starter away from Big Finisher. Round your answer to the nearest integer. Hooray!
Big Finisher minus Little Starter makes 5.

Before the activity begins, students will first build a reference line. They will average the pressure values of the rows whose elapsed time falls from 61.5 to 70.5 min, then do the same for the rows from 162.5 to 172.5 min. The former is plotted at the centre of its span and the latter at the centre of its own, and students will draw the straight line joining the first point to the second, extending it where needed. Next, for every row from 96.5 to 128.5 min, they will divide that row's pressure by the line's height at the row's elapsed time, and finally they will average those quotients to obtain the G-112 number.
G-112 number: 0.997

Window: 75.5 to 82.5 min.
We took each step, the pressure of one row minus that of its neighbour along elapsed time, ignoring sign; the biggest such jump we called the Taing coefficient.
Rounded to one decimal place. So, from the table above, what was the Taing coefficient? 3.1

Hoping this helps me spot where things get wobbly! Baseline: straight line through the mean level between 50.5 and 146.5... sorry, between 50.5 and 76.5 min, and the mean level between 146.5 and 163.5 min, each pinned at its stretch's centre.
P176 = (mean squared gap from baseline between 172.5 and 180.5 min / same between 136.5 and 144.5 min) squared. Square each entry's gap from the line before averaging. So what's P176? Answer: 3.6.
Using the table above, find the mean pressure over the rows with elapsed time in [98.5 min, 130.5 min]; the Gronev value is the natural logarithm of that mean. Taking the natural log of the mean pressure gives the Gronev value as 4.42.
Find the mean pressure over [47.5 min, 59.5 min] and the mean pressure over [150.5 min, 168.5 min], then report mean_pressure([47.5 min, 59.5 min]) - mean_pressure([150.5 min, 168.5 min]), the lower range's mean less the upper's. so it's -7.4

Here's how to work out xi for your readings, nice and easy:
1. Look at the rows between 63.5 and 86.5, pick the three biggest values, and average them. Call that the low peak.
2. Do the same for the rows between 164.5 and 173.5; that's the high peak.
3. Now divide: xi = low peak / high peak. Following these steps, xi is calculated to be 0.797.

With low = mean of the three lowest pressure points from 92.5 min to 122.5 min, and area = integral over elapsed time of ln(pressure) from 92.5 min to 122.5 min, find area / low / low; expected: 0.021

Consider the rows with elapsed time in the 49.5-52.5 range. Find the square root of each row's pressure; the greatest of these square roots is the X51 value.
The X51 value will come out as 9.1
